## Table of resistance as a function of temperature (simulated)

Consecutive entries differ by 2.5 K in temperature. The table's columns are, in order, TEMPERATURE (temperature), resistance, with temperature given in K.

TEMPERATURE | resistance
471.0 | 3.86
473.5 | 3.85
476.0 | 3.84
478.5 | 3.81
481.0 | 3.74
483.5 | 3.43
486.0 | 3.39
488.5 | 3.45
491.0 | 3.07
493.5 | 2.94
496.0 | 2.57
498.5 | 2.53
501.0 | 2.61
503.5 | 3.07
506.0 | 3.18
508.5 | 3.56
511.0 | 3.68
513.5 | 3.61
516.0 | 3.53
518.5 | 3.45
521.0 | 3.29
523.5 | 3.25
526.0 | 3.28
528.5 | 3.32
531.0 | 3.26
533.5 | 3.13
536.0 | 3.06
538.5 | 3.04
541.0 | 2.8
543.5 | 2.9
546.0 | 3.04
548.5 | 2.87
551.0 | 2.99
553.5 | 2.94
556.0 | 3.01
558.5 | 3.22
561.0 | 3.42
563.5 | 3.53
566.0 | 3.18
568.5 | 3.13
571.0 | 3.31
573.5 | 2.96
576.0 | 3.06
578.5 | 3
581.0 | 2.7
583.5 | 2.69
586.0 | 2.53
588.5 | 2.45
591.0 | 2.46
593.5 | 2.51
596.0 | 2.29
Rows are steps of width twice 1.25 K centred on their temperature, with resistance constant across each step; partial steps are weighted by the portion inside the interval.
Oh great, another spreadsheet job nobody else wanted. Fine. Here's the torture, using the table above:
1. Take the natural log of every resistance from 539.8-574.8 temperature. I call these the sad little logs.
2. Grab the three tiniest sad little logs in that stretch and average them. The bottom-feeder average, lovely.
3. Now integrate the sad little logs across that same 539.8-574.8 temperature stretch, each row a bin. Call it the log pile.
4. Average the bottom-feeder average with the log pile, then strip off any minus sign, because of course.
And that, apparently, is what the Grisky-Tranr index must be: 20.2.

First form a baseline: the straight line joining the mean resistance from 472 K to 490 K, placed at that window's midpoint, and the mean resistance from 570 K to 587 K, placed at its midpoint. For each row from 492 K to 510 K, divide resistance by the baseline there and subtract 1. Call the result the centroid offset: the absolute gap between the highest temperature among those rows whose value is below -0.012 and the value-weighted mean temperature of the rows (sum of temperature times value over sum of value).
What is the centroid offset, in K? 7.6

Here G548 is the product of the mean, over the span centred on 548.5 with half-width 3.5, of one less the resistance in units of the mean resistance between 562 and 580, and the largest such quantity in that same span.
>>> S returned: 0.0059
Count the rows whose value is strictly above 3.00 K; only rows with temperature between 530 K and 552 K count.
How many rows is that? 5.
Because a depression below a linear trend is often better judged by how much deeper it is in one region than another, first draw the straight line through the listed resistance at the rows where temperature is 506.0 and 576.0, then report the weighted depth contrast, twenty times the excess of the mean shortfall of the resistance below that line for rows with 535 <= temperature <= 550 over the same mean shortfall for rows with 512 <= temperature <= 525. 8.7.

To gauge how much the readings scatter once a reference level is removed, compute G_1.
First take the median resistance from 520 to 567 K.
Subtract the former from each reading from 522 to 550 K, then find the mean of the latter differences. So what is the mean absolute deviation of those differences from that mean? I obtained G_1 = 0.147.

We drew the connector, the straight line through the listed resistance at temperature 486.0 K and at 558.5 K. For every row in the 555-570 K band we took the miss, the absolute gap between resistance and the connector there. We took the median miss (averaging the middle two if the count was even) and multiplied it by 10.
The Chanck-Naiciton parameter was 1.4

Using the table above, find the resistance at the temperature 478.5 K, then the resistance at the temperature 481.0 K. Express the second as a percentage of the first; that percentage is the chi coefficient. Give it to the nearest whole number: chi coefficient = 98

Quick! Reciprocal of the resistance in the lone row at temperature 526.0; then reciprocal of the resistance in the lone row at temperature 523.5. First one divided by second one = 0.99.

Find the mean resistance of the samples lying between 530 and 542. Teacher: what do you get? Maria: 3.06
